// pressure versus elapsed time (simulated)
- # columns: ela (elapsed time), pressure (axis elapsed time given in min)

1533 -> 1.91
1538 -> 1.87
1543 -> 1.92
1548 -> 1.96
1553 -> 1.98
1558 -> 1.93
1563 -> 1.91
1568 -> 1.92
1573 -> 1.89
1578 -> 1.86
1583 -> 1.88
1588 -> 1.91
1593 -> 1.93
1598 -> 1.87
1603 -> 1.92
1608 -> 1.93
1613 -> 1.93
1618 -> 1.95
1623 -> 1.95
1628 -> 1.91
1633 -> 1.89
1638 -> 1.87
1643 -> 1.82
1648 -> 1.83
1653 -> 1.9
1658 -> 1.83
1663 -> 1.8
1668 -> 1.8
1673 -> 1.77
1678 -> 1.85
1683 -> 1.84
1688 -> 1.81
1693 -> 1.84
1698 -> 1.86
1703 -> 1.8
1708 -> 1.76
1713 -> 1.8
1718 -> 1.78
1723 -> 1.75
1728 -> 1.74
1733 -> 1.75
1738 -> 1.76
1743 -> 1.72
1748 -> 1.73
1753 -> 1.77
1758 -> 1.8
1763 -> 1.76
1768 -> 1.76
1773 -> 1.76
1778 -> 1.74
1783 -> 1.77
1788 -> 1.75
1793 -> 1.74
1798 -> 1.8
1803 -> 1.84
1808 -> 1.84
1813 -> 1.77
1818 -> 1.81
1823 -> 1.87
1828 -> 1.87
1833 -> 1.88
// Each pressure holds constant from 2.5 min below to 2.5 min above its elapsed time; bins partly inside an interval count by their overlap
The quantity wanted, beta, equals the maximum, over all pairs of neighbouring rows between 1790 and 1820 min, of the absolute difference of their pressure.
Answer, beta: 0.070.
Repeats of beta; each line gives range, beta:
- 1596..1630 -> 0.050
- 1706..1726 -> 0.040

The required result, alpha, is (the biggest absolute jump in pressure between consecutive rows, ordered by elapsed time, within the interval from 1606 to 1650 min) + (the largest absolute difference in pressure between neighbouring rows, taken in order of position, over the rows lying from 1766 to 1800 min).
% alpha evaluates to 0.110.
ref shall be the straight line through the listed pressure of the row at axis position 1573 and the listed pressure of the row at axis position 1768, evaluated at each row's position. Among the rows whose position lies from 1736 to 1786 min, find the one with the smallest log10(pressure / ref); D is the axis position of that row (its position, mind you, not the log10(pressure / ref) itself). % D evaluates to 1743 min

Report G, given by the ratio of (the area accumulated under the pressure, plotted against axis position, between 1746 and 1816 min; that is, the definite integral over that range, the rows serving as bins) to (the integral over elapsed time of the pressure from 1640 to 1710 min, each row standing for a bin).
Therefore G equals 0.97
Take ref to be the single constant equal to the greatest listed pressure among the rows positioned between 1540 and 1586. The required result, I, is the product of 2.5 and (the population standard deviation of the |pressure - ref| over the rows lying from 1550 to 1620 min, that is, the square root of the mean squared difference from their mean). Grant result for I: 0.08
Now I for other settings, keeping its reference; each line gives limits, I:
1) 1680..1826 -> 0.10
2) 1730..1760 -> 0.07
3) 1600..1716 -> 0.14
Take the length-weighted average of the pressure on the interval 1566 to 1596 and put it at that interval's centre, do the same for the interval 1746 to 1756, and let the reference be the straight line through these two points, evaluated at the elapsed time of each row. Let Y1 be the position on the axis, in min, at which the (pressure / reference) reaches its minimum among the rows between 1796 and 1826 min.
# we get 1813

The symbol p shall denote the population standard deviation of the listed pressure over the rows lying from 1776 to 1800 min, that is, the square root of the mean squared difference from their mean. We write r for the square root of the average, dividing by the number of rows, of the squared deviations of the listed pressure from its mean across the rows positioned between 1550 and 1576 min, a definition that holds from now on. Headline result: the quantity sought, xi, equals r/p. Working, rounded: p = 0.023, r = 0.030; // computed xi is 1.3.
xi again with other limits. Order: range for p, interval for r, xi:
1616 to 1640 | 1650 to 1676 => 1.4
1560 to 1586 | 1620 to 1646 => 2.0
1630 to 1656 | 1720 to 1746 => 0.4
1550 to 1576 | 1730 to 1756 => 0.6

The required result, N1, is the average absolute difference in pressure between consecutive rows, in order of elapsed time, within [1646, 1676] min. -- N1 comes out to 0.0400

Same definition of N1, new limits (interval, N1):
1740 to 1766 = 0.0300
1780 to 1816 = 0.0333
